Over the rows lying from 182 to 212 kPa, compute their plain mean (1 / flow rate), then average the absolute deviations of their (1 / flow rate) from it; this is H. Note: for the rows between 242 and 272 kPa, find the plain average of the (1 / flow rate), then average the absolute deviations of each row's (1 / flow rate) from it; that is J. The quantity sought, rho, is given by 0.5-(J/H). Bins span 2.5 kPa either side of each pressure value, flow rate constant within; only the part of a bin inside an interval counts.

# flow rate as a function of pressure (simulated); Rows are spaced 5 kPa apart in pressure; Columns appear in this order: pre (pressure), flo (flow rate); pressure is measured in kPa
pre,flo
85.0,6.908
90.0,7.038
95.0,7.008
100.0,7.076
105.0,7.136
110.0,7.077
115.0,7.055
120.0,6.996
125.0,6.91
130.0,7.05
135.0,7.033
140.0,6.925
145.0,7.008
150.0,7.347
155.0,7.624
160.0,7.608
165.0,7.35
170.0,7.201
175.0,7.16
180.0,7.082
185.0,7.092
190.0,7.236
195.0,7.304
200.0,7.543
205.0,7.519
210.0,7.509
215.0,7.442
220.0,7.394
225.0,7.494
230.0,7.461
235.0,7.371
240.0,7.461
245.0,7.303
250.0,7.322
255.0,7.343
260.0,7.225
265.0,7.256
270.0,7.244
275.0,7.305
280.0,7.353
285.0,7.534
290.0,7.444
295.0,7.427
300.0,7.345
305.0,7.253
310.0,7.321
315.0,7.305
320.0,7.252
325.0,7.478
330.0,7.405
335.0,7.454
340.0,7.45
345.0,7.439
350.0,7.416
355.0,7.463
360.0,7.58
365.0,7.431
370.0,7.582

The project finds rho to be 0.24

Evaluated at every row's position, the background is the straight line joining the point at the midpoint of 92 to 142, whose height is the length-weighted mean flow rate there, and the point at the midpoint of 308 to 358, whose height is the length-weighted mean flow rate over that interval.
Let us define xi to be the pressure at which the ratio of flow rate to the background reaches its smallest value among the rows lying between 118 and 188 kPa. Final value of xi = 140.0 kPa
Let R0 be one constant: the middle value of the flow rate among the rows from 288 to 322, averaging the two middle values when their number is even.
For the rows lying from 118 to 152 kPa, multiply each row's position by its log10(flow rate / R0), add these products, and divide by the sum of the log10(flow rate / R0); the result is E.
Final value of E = 132.2 kPa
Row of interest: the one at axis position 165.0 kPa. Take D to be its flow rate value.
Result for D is 7.35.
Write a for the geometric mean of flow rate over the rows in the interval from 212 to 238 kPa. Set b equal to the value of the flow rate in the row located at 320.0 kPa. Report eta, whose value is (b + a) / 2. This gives 7.34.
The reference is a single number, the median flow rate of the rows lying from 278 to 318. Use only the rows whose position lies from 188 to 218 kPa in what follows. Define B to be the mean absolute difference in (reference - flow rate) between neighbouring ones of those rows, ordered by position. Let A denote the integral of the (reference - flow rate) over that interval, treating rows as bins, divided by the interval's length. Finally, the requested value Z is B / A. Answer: -1.0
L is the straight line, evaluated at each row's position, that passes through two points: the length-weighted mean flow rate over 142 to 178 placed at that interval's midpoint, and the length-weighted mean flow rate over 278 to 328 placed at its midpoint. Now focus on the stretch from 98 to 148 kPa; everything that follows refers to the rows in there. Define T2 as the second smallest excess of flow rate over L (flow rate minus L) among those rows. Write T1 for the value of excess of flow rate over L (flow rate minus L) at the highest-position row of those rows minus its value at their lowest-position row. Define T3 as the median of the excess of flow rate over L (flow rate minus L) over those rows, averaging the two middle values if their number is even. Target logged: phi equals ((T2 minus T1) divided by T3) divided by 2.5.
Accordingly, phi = 0.5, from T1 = -0.08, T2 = -0.39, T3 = -0.27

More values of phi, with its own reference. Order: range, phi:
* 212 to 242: 0.2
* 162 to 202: 1.5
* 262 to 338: 4.6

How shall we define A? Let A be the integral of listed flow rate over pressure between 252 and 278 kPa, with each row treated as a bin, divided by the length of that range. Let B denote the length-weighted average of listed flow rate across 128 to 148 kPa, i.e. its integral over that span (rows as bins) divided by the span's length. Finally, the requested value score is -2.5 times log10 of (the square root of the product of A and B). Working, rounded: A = 7.277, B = 7.0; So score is -2.13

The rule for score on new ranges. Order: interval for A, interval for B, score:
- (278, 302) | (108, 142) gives -2.15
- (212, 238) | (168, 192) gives -2.16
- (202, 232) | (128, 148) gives -2.15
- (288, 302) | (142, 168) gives -2.17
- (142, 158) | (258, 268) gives -2.16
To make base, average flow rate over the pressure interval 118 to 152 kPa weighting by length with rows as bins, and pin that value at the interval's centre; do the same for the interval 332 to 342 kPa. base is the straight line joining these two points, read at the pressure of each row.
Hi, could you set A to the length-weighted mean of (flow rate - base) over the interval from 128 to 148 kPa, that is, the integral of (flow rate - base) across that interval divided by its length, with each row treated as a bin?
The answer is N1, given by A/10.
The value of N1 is -0.003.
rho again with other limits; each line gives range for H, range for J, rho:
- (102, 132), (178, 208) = -2.11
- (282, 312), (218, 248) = -0.21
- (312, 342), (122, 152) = -0.96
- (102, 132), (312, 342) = -0.71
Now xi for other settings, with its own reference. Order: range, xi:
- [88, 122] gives 120.0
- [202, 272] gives 260.0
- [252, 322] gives 320.0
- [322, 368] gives 365.0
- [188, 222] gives 190.0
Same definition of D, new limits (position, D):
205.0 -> 7.519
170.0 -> 7.201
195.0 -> 7.304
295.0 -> 7.427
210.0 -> 7.509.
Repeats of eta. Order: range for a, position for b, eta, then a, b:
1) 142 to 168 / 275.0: 7.34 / 7.38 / 7.305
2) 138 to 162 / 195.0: 7.30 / 7.30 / 7.304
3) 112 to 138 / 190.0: 7.12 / 7.01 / 7.236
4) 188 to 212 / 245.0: 7.36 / 7.42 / 7.303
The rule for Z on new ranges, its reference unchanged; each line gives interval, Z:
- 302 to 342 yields -4.8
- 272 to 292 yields -1.9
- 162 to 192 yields 0.5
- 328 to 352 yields -0.3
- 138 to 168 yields 5.7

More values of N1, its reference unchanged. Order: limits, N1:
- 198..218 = 0.031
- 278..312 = 0.002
